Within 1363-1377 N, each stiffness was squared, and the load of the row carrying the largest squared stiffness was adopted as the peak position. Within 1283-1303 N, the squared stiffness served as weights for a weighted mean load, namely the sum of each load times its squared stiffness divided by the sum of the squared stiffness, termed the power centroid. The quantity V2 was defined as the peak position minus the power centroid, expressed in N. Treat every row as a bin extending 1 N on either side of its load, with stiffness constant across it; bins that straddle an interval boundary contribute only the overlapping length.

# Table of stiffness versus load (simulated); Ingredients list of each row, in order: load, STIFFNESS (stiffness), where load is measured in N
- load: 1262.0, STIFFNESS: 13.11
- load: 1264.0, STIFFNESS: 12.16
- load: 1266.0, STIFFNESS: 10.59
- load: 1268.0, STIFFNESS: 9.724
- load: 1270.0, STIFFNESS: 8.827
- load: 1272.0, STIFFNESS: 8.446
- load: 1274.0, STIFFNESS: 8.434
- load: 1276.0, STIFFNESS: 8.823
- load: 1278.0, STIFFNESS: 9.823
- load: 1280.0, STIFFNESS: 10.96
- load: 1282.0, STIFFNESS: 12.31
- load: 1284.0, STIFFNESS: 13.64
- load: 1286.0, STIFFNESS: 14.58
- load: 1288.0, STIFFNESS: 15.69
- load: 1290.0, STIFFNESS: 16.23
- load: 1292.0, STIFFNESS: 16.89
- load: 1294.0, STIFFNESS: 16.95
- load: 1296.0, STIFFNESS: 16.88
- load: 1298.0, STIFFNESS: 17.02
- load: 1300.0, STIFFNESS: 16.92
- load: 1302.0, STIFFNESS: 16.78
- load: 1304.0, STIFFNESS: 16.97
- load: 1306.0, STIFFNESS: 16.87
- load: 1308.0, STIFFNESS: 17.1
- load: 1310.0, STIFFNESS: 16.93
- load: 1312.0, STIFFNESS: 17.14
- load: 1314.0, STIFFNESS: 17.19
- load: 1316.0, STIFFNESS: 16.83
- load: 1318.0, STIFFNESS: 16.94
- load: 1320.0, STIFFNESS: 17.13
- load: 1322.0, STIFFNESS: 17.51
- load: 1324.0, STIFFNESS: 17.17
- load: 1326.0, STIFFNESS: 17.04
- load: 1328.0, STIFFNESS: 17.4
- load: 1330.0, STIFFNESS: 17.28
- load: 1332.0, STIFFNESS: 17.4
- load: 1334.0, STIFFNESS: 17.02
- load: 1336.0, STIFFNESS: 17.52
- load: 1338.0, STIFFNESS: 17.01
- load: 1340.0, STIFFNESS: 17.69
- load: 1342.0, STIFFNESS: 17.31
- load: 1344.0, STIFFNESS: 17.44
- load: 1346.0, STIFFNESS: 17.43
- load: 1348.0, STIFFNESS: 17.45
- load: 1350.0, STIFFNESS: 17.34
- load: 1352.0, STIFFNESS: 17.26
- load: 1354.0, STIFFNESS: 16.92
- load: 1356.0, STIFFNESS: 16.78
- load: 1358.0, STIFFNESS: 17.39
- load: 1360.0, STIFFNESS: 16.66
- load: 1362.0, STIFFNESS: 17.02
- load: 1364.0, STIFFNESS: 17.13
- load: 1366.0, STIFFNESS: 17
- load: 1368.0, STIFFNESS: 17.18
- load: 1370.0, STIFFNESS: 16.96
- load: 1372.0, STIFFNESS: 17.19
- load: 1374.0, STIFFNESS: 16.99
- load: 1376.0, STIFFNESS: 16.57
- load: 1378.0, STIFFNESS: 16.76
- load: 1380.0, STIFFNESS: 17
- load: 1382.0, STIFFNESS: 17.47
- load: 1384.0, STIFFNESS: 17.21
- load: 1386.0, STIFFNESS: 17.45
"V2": 78.4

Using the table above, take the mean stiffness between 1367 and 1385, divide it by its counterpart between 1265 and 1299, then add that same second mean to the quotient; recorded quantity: 14.0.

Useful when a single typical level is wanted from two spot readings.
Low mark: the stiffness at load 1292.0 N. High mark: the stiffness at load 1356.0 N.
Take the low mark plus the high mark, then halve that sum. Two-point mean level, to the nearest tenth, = 16.8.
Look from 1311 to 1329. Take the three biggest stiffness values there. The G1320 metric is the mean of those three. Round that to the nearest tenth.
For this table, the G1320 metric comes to 17.4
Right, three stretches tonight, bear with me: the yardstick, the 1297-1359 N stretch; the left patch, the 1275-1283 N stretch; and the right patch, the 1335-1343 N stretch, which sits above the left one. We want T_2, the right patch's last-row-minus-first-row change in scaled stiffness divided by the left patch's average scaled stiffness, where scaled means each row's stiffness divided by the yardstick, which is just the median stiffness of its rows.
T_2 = -0.020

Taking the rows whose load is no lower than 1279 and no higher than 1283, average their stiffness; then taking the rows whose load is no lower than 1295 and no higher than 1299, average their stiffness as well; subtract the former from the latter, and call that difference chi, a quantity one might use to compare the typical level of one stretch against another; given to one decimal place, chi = 5.3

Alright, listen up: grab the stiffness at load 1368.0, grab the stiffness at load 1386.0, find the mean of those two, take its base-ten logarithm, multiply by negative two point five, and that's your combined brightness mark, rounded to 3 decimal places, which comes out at -3.096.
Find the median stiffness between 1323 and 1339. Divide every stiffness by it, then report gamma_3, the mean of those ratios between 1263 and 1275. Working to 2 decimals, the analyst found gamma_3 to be 0.56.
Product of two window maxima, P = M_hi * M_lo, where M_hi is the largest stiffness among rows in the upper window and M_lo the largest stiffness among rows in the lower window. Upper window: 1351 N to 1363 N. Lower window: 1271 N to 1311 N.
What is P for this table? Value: 297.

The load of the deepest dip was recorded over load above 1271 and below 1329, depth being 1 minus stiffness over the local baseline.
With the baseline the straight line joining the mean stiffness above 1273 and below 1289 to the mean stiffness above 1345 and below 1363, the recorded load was 1274.0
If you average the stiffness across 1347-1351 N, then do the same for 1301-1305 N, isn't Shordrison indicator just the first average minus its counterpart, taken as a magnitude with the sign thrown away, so 0.52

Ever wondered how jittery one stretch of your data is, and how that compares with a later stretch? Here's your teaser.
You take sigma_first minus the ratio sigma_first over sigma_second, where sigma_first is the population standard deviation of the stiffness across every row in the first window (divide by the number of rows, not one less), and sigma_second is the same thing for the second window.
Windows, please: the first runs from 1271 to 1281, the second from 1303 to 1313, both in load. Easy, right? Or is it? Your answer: -8.5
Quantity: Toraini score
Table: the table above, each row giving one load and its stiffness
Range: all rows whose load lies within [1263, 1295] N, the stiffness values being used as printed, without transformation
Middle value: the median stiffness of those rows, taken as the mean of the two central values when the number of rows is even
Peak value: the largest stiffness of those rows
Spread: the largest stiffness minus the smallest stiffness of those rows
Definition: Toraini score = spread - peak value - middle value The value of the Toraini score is -20.0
